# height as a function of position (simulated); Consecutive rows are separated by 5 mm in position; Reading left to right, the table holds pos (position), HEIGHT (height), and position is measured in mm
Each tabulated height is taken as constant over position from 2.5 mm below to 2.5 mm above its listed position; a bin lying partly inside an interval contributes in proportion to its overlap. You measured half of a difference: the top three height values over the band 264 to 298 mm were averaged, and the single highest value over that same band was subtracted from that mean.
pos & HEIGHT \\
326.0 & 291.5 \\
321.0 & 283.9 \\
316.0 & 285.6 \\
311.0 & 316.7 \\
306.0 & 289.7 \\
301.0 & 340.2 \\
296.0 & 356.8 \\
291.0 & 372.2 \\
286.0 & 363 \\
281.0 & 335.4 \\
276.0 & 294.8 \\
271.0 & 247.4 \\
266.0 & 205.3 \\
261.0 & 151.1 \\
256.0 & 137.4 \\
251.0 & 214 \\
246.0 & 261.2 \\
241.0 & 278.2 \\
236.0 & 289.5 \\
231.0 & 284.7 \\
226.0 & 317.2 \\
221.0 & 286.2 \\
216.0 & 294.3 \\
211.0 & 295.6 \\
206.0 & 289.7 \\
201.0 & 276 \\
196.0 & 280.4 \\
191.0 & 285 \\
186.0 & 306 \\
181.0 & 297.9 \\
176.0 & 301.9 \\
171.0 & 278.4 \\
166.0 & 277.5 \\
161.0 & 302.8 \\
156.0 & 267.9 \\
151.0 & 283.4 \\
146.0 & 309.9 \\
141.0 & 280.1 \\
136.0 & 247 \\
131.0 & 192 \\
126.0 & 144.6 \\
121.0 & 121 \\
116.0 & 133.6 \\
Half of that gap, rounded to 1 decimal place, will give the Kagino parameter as -4.1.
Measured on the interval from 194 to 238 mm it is -7.4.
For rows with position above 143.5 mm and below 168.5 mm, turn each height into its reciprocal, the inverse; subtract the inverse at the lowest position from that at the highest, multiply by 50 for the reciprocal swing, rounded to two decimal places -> 0.02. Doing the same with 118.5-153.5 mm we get -0.24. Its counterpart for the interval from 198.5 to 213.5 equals -0.01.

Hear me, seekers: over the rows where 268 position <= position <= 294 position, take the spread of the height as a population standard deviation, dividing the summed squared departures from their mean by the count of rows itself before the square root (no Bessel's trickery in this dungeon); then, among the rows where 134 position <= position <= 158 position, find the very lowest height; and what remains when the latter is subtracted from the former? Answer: -201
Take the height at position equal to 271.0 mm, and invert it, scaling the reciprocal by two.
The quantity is 0.0081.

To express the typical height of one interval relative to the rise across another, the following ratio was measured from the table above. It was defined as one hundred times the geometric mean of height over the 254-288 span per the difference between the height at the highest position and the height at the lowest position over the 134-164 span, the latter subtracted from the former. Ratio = 418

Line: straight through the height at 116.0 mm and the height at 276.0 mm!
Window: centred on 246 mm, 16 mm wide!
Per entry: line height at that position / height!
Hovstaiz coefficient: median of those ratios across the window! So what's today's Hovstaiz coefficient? 1.01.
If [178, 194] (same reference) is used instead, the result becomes 0.67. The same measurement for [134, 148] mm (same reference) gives 0.57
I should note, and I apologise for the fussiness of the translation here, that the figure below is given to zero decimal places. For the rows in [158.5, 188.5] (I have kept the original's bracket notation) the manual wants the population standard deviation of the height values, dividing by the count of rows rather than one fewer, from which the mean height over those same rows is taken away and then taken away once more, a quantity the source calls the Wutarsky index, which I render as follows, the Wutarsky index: -577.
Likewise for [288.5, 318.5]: -621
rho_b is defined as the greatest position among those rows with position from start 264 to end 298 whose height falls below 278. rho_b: 271.0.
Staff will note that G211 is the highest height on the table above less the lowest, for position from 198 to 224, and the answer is 20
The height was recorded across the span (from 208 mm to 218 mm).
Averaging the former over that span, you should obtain 295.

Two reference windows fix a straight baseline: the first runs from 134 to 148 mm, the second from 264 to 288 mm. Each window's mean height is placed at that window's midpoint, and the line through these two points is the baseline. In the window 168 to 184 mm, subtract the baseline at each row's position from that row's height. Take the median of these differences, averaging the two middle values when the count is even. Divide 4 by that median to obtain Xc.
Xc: 0.25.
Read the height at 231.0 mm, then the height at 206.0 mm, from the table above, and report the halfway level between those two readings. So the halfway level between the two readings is 287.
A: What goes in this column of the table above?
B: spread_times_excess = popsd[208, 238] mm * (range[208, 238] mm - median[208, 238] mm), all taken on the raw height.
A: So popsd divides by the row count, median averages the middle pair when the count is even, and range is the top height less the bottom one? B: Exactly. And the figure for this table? -2815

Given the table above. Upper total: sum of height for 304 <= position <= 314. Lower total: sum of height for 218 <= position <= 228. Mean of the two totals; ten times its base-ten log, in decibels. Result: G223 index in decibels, 27.8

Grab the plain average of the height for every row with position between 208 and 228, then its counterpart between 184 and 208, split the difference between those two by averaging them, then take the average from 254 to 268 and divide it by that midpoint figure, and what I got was 0.56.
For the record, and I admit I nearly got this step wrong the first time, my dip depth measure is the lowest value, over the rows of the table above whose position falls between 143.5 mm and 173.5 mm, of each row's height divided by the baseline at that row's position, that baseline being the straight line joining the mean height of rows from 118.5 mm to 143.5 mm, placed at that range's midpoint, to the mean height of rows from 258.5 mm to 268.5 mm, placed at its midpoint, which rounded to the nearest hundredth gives 1.39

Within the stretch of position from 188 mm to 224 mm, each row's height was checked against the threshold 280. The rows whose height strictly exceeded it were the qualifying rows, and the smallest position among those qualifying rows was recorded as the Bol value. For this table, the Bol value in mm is 191.0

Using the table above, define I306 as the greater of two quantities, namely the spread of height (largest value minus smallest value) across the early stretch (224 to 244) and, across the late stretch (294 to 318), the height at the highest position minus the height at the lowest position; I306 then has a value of 39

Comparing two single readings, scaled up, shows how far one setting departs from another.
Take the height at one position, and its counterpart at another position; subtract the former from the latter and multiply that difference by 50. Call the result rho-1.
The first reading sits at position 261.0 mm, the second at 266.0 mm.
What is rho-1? 2710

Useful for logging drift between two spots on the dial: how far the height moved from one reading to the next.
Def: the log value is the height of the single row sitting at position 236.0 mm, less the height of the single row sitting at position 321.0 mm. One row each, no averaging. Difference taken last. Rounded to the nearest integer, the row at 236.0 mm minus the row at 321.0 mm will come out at 6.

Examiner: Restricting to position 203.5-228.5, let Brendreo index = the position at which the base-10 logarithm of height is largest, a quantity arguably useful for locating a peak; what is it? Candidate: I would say 226.0 mm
